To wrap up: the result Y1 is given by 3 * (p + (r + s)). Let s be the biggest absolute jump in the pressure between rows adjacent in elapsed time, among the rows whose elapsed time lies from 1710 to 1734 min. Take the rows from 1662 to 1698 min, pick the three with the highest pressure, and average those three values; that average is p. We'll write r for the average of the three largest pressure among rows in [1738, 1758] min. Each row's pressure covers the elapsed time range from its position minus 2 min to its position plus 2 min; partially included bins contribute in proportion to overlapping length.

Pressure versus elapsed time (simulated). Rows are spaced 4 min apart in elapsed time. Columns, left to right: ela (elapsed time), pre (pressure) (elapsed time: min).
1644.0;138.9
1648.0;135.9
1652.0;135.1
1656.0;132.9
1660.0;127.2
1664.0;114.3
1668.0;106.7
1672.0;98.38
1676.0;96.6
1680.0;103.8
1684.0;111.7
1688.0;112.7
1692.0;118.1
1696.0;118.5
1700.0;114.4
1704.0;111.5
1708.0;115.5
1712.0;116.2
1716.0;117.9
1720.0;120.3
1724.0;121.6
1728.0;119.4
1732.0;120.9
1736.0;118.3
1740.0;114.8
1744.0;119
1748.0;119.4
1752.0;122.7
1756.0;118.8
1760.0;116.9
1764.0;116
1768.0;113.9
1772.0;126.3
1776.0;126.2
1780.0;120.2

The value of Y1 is 719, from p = 117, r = 120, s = 2.4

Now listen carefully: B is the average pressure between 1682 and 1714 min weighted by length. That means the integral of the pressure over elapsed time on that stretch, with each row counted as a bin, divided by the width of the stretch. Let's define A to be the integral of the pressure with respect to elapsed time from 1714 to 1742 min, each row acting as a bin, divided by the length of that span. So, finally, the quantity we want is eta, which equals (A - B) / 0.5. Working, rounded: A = 119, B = 115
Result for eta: 8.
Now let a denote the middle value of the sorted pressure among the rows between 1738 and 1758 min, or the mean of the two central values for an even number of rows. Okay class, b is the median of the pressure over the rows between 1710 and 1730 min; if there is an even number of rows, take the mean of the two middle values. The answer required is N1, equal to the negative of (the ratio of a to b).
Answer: -1.00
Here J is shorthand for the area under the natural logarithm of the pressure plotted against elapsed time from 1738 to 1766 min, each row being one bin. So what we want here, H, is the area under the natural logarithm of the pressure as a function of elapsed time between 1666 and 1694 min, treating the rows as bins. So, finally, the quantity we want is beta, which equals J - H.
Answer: 2.9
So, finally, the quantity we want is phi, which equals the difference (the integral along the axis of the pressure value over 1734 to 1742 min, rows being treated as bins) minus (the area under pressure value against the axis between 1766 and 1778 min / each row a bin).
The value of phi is -533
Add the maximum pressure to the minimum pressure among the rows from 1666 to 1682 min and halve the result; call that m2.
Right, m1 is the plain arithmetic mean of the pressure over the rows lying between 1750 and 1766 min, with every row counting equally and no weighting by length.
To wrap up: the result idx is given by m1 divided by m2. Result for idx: 1.17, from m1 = 119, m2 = 102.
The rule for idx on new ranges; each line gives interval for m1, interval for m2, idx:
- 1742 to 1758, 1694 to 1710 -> 1.04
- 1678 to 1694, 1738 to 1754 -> 0.94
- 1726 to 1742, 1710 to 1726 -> 1.00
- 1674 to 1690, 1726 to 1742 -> 0.90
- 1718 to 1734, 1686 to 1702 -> 1.04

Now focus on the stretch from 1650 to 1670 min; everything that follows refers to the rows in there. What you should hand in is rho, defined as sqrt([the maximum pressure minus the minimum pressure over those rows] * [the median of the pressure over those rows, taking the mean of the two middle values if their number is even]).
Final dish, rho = 60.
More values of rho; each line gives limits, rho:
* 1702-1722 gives 32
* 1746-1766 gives 28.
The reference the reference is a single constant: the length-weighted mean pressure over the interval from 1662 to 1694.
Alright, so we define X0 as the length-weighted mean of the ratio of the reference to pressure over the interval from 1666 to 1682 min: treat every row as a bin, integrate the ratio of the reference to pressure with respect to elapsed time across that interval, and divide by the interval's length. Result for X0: 1.06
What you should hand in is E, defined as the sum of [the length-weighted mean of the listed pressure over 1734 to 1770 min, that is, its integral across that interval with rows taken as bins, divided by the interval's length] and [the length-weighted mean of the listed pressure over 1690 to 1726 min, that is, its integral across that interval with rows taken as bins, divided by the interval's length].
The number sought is 235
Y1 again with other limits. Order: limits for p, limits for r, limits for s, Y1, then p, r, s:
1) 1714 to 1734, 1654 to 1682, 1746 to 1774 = 774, 121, 125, 12.4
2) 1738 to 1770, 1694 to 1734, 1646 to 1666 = 763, 120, 121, 12.9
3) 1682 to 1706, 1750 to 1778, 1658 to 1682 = 765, 117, 125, 12.9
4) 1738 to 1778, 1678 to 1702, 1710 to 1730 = 733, 125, 117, 2.4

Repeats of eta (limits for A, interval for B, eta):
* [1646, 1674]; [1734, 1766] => 7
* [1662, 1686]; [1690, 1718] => -22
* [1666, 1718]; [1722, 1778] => -17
